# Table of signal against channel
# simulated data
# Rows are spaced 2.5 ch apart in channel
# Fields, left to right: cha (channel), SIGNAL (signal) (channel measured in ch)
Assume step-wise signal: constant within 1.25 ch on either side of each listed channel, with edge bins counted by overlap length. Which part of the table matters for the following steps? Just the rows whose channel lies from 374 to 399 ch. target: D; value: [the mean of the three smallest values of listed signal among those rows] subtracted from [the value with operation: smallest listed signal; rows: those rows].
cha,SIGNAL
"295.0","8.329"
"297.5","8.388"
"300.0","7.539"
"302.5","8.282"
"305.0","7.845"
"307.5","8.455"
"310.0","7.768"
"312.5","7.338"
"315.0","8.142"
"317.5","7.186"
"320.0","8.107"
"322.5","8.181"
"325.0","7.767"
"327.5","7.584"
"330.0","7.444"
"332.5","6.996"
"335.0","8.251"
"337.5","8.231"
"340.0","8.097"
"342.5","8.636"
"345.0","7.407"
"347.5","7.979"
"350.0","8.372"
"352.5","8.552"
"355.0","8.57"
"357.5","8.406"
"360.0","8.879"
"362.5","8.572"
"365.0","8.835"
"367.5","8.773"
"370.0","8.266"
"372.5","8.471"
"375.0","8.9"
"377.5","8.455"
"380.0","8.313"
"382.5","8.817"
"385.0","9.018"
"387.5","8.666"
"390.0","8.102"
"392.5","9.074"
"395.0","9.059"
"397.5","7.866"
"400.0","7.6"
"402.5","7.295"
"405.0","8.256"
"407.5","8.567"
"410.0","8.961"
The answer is -0.23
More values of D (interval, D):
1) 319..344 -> -0.35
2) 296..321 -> -0.17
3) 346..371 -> -0.23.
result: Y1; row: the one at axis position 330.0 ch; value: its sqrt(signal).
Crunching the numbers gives 2.73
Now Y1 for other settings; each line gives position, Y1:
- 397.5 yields 2.80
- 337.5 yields 2.87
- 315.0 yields 2.85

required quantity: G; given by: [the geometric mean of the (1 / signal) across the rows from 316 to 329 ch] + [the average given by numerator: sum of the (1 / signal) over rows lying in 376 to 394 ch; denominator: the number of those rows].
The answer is 0.245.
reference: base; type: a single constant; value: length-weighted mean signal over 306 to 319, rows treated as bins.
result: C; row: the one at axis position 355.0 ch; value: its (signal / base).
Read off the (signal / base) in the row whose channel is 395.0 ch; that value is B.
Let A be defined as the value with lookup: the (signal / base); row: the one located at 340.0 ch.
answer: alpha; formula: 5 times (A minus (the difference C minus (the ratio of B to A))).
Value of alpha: 5.3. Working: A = 1.04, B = 1.16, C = 1.10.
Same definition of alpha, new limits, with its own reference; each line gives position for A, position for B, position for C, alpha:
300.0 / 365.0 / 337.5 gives 5.4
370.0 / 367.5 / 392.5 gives 4.8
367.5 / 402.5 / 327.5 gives 4.9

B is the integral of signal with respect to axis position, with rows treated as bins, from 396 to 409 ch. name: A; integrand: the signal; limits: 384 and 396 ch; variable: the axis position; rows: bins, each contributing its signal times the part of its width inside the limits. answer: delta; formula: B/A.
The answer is 0.98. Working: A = 105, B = 103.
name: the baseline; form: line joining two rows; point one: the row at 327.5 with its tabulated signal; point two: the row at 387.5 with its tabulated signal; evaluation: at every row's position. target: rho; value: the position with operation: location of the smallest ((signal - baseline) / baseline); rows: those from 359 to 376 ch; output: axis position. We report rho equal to 370.0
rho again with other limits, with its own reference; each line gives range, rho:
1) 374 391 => 390.0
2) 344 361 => 345.0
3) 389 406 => 402.5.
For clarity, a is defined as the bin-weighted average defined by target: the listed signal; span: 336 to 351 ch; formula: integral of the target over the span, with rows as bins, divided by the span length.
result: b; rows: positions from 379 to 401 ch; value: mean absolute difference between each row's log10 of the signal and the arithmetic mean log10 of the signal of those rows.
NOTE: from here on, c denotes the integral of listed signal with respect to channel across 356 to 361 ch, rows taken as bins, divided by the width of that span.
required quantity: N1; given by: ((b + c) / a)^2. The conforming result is 1.14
